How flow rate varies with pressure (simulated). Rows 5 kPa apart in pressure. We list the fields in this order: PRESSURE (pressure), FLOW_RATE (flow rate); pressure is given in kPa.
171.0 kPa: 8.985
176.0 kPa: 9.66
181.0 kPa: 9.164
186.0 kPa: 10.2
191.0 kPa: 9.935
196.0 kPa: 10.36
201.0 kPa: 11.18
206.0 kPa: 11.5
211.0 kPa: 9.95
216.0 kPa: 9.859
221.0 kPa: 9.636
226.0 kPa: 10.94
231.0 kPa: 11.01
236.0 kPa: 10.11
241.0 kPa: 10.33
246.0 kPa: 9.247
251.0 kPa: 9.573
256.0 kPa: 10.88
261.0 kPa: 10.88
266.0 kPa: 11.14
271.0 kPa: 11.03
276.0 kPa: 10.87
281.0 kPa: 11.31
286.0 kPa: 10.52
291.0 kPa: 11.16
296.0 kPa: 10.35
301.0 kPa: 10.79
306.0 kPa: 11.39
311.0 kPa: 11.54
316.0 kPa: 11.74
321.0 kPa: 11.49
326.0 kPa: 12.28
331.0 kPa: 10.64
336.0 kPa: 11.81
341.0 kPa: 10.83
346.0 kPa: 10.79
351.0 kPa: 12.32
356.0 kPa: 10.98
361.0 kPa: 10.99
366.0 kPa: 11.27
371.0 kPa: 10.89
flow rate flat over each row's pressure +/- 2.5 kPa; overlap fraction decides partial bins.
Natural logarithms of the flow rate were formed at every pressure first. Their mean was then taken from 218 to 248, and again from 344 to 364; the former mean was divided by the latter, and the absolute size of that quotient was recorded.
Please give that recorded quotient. 0.959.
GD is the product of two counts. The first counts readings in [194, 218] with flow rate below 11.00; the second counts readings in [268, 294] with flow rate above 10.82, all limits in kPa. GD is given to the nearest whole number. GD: 12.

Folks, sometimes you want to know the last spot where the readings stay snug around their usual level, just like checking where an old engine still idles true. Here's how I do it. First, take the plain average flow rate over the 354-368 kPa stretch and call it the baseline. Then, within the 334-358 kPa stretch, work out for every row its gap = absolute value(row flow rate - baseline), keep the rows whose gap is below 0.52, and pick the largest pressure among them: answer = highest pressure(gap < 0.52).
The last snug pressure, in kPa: 356.0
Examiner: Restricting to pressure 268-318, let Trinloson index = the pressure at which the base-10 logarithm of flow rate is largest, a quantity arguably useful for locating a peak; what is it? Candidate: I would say 316.0 kPa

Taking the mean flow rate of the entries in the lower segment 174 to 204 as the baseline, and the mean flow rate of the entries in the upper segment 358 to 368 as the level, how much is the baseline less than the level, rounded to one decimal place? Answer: 1.0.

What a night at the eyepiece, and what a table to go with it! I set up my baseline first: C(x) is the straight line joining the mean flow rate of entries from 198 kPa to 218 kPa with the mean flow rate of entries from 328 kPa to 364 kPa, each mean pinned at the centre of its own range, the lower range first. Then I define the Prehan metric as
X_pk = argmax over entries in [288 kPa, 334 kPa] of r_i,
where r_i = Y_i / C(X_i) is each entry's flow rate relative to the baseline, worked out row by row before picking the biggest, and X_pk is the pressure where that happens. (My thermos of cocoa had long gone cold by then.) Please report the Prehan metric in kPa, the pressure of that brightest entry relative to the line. 326.0 kPa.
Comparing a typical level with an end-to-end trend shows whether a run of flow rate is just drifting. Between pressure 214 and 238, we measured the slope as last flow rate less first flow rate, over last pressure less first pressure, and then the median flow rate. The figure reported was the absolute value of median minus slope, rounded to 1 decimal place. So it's 10.1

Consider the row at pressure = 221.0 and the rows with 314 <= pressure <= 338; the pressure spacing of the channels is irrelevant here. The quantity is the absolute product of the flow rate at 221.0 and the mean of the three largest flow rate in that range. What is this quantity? 115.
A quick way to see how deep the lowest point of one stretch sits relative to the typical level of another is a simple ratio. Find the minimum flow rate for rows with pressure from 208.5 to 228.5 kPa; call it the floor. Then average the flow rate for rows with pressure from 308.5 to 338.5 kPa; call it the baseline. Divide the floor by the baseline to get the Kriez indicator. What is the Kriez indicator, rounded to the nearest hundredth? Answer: 0.83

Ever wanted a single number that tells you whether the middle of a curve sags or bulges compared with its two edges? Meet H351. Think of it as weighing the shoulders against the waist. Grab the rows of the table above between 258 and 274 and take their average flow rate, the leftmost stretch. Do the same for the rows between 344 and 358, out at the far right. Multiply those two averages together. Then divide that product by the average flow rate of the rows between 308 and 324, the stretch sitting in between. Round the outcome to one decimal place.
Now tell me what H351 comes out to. 10.8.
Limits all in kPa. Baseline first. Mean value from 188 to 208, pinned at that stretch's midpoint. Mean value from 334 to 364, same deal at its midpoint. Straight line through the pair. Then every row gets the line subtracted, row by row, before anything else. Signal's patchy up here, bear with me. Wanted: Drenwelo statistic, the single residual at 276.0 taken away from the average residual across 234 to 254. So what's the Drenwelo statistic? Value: -0.9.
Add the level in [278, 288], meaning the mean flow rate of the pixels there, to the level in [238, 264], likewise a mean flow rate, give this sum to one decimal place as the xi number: 21.1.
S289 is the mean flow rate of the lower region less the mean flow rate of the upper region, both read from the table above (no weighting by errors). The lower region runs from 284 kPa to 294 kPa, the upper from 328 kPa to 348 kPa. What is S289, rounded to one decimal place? -0.2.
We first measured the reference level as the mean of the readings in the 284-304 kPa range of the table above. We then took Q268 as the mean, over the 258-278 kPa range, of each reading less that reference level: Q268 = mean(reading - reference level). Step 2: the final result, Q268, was 0.3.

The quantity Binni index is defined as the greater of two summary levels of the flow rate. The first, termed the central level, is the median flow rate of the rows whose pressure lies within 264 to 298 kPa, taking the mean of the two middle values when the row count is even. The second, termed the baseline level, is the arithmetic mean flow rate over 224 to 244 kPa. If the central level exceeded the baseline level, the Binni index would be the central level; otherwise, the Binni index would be 11.0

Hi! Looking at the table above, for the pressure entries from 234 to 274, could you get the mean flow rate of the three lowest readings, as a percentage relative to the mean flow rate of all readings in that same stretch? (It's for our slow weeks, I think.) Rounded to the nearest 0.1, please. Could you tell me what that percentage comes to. 92.7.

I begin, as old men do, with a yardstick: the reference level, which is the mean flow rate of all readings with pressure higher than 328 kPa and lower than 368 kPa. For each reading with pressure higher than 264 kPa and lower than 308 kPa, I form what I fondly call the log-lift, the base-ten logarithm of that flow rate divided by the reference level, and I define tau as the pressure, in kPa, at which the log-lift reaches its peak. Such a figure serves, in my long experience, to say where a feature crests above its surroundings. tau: 306.0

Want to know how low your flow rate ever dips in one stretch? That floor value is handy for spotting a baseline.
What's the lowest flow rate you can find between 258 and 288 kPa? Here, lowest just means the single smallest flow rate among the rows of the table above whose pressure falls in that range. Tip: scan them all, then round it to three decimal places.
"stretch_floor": 10.520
